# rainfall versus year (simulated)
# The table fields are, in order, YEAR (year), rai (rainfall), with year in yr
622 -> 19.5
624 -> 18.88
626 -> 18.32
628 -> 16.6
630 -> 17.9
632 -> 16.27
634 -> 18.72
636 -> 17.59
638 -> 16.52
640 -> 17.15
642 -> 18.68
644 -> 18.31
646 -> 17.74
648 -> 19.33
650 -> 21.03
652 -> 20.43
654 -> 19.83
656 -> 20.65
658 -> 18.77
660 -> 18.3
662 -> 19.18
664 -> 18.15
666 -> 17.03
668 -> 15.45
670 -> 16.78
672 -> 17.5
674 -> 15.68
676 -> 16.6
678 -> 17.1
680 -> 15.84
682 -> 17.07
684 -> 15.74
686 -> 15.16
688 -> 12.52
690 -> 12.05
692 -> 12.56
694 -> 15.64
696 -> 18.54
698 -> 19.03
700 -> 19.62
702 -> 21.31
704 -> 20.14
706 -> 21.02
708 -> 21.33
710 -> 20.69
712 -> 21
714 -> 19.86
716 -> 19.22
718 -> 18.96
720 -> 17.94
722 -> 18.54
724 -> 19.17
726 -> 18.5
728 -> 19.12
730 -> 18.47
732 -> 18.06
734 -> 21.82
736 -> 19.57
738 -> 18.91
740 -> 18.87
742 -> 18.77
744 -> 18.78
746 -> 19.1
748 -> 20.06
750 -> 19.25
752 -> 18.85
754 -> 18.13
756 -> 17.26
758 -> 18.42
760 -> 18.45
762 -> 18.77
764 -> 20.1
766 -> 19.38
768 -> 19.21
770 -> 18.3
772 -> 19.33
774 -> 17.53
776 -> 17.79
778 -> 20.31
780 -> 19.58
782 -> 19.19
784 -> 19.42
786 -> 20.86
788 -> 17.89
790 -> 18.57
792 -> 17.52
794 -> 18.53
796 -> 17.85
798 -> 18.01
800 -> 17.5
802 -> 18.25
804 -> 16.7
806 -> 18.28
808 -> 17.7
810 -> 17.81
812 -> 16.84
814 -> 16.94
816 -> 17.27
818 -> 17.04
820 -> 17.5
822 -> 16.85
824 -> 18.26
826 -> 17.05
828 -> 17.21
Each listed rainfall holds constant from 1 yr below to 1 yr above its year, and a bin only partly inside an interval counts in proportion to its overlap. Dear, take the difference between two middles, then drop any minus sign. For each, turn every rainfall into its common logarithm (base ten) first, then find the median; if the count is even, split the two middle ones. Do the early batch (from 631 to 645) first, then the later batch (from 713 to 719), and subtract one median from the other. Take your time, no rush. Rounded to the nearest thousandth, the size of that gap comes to 0.038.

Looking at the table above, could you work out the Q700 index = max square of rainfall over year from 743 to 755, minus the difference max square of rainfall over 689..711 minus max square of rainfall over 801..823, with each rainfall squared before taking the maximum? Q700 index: 282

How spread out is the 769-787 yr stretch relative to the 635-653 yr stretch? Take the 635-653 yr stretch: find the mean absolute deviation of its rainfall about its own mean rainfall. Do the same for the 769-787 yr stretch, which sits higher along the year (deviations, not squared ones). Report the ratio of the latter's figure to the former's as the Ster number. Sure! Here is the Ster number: 0.71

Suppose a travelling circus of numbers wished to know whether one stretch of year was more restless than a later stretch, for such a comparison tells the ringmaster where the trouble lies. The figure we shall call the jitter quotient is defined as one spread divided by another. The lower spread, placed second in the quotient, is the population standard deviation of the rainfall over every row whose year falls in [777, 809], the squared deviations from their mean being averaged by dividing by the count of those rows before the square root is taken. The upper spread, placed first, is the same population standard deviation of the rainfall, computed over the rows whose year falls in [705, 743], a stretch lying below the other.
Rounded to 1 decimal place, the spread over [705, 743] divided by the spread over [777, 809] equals 1.1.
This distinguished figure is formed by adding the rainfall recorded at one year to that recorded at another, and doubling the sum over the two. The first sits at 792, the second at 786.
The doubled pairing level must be 76.8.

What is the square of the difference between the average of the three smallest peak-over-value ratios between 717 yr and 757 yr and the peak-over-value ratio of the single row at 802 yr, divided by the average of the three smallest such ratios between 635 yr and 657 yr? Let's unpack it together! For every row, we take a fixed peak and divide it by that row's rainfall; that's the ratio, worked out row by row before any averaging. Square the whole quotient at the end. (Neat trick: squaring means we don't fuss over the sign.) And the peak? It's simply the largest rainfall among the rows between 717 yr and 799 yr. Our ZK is 0.01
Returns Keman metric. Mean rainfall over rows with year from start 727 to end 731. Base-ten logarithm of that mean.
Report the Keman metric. 1.27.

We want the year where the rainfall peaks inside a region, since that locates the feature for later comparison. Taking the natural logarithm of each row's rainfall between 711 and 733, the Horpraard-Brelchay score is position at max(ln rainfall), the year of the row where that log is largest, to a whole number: 712 yr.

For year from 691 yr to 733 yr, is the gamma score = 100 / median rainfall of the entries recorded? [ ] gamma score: 5.2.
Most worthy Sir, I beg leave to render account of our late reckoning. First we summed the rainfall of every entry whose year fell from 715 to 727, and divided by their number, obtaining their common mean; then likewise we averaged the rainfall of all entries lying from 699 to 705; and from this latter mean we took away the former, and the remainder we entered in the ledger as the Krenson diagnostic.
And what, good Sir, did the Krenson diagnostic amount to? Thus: 1.6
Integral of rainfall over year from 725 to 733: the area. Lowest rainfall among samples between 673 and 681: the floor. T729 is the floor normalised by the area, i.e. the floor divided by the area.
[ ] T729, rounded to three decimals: 0.106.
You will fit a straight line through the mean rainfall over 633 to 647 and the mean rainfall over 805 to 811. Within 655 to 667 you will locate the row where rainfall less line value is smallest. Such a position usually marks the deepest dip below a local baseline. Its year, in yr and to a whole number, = 666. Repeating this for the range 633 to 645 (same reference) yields 638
